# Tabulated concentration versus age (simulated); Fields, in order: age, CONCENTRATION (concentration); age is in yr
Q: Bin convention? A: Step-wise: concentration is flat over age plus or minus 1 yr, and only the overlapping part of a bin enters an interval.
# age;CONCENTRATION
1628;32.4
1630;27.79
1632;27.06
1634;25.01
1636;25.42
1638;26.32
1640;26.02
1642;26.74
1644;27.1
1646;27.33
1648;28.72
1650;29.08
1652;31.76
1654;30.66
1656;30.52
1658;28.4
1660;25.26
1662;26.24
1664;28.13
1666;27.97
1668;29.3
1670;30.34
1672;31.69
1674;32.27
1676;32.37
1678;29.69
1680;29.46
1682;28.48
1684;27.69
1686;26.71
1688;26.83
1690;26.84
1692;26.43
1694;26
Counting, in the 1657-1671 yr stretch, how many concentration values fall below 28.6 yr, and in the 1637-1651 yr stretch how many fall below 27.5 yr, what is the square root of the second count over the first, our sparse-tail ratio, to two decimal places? 1.00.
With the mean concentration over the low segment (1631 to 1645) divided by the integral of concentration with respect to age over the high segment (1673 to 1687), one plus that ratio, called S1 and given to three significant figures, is 1.06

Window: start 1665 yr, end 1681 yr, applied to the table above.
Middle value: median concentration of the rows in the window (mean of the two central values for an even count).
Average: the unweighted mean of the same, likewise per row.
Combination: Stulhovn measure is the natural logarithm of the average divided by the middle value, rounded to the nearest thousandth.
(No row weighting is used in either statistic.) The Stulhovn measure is 0.012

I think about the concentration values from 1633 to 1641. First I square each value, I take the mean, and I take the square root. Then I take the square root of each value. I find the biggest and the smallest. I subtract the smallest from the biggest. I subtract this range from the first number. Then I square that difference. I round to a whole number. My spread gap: 654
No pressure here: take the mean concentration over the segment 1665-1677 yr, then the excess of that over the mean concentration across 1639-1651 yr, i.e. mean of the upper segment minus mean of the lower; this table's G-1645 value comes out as 3.2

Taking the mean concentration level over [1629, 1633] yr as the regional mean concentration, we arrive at 27.4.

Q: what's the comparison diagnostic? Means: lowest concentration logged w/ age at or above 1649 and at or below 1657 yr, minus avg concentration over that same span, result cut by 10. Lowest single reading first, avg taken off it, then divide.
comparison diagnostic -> -0.14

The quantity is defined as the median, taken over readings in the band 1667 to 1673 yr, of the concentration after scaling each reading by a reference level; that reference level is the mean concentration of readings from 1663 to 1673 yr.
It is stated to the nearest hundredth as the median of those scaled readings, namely 1.03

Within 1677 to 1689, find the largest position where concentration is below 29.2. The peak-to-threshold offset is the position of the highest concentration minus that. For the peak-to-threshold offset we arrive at -10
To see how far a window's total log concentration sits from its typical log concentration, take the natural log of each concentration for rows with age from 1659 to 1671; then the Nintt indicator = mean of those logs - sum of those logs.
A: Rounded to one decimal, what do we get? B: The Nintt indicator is -16.6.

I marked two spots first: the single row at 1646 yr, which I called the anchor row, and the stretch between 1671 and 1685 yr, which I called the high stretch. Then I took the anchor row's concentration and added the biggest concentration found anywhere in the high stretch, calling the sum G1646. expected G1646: 59.7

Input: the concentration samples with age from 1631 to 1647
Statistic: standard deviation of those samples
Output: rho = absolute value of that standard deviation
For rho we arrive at 0.8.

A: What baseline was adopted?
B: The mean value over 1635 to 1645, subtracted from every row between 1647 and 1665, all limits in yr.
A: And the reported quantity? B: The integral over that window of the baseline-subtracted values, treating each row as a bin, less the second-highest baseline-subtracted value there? 39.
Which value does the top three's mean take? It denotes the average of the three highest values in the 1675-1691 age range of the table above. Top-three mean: 30.5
